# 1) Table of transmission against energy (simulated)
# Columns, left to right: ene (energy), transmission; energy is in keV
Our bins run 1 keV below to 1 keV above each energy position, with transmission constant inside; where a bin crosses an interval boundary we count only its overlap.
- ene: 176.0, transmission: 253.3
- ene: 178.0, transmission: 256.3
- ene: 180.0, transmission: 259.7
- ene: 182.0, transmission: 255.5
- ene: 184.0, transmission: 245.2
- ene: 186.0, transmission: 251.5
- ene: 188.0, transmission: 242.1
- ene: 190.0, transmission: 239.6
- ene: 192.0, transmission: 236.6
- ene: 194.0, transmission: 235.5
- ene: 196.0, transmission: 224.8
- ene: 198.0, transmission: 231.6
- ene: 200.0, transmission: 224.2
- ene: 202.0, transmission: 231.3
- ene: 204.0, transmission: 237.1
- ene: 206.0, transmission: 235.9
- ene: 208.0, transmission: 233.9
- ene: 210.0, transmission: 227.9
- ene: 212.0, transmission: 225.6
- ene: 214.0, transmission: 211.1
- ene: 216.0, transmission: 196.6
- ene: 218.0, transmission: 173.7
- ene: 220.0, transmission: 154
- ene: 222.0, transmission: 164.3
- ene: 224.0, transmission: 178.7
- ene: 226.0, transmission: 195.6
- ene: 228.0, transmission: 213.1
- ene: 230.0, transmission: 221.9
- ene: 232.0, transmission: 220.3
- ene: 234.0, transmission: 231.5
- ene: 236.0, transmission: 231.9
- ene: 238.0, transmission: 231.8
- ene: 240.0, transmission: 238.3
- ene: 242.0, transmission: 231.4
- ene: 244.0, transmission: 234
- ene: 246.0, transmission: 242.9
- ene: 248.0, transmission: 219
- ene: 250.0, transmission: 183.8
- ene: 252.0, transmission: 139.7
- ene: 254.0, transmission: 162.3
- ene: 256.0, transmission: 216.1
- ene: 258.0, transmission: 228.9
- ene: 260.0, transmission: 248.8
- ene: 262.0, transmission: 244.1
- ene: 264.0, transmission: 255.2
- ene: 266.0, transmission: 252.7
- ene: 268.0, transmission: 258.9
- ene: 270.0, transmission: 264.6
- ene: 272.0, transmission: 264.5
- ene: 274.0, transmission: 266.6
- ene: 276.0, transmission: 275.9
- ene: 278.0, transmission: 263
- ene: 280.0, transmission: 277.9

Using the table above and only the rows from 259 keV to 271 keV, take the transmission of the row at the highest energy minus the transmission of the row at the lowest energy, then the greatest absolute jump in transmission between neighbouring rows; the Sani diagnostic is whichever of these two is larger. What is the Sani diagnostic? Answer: 16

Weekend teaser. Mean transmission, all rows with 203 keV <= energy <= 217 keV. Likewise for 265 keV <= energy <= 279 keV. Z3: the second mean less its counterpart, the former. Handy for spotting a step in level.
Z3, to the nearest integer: 40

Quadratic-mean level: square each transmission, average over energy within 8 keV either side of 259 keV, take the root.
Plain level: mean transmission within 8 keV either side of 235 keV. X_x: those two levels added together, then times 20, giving 8997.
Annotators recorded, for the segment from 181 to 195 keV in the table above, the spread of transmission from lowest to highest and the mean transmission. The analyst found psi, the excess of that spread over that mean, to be -224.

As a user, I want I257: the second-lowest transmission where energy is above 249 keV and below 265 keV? 162.3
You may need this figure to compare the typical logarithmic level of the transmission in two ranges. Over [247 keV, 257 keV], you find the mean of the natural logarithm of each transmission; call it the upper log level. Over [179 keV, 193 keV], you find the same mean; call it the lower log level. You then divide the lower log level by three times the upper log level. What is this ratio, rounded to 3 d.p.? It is 0.353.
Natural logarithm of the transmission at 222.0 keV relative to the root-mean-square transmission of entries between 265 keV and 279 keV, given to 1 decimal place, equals -0.5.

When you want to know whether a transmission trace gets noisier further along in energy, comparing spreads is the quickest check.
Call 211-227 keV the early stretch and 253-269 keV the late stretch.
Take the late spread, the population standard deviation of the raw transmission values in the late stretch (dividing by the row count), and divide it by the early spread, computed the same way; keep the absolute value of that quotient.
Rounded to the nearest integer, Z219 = 1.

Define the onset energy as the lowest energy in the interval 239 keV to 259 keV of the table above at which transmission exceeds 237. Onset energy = 240.0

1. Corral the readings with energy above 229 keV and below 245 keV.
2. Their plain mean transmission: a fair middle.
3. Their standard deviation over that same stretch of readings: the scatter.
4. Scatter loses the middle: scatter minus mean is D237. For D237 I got -224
